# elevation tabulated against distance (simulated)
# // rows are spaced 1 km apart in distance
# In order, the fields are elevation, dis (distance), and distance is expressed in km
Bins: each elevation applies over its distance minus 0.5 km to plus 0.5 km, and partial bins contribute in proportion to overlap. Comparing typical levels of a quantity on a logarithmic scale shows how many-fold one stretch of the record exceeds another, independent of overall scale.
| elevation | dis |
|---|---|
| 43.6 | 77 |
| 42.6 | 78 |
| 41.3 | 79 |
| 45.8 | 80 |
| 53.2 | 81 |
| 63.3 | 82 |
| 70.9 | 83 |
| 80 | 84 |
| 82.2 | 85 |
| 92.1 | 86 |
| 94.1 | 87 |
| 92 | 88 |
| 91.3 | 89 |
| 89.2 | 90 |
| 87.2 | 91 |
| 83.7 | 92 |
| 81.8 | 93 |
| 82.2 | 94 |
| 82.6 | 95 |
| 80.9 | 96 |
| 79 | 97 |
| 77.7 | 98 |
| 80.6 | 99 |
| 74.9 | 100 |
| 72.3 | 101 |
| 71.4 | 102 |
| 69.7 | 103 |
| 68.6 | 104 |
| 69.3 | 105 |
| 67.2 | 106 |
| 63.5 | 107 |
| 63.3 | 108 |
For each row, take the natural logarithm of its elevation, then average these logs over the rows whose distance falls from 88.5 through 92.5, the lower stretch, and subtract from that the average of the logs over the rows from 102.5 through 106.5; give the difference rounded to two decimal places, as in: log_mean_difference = 0.25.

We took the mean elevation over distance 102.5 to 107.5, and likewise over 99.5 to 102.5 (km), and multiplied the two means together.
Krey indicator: 4930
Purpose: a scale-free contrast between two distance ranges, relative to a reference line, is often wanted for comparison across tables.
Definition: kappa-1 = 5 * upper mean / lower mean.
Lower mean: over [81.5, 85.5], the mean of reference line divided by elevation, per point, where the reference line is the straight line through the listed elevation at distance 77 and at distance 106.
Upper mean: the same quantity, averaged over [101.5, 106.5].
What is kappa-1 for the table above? 7.1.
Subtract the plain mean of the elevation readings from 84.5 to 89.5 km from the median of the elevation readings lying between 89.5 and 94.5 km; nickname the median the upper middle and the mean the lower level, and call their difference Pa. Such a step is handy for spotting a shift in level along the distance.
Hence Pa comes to -6.6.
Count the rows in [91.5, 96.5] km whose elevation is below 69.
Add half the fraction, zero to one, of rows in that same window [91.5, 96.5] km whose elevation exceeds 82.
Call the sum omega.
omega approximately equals 0.3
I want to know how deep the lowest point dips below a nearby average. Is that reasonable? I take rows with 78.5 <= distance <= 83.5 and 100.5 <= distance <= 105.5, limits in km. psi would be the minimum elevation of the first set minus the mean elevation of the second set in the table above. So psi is -29.0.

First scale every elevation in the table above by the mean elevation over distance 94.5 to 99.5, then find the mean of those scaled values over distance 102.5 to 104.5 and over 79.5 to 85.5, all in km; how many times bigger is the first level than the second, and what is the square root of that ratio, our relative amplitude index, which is 1.02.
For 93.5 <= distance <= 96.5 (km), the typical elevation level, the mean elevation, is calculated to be 82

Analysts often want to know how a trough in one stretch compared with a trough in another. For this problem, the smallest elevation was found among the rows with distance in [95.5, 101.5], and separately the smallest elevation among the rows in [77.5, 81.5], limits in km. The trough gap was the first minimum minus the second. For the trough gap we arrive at 31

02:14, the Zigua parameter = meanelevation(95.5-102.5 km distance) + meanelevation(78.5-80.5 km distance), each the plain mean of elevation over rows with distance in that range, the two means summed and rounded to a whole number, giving 120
